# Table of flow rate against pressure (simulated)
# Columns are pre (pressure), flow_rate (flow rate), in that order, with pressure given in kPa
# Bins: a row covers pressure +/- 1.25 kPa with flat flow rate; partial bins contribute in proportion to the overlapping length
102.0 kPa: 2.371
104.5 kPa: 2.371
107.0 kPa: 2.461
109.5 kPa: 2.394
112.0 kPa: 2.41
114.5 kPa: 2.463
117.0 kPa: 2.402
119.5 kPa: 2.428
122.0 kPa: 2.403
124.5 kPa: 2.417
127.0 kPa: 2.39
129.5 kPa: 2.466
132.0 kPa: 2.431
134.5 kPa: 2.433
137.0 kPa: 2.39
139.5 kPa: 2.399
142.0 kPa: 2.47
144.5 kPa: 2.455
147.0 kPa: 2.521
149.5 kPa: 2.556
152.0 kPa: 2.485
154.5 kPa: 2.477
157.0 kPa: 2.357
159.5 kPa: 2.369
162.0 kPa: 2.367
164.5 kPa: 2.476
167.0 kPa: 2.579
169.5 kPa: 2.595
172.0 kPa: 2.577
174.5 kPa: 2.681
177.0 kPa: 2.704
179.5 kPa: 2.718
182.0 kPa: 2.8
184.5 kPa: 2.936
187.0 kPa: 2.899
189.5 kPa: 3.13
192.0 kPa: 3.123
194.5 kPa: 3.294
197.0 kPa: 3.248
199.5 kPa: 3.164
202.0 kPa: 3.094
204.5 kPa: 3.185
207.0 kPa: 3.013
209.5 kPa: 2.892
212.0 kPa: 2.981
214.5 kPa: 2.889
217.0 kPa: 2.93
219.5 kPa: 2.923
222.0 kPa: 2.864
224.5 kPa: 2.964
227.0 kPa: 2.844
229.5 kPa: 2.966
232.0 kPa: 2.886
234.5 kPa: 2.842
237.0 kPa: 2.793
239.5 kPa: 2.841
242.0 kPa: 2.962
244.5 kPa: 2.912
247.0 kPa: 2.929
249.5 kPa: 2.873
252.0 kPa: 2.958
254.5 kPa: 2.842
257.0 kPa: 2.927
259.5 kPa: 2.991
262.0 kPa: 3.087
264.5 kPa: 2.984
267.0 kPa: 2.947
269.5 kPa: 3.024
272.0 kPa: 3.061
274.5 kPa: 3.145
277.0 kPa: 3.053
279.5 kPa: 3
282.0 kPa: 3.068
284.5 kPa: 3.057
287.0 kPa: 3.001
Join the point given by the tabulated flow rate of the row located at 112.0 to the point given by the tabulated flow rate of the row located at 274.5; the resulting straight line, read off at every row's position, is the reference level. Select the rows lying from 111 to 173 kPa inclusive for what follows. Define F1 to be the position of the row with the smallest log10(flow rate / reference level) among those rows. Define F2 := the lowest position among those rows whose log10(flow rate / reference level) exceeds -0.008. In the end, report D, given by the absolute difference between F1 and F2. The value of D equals 50.0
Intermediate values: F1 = 162.0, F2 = 112.0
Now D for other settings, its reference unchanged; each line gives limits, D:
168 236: 60.0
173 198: 0.0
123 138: 7.5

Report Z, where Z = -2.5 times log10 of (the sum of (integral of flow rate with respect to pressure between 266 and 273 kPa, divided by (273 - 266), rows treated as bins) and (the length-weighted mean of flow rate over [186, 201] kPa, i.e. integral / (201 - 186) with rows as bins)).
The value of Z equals -1.97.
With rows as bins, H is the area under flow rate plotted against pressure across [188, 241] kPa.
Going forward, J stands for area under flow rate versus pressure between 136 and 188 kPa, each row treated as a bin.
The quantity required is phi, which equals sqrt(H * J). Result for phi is 145.4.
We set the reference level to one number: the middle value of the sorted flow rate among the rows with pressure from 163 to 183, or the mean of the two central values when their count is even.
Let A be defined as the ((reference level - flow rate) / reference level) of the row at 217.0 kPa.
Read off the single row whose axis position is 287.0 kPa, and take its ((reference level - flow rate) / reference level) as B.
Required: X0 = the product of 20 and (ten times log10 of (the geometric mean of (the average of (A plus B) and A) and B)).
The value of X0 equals -161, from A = -0.11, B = -0.138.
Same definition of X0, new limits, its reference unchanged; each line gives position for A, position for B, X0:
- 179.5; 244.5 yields -207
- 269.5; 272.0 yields -144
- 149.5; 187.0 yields -274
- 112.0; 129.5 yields -211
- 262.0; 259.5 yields -150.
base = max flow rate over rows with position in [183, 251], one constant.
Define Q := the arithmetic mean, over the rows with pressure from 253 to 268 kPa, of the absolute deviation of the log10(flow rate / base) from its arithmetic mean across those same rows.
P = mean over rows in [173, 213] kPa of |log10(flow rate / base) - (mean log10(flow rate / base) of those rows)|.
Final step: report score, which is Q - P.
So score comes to -0.016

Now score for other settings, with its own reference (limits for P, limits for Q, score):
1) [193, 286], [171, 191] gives 0.008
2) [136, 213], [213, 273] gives -0.033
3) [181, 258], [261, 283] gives -0.008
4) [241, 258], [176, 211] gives 0.019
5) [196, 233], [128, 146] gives -0.010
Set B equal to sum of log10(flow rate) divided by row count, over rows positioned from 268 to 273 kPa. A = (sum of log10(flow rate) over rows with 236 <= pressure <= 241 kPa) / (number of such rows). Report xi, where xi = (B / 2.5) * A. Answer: 0.087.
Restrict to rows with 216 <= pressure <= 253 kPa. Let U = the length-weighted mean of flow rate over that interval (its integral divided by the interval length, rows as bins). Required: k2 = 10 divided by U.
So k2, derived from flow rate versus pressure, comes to 3.45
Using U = 2.90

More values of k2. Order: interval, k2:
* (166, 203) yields 3.44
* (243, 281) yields 3.35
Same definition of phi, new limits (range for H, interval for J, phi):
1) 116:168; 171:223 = 139.7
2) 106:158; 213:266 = 140.0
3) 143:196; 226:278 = 147.3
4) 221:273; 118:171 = 140.6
